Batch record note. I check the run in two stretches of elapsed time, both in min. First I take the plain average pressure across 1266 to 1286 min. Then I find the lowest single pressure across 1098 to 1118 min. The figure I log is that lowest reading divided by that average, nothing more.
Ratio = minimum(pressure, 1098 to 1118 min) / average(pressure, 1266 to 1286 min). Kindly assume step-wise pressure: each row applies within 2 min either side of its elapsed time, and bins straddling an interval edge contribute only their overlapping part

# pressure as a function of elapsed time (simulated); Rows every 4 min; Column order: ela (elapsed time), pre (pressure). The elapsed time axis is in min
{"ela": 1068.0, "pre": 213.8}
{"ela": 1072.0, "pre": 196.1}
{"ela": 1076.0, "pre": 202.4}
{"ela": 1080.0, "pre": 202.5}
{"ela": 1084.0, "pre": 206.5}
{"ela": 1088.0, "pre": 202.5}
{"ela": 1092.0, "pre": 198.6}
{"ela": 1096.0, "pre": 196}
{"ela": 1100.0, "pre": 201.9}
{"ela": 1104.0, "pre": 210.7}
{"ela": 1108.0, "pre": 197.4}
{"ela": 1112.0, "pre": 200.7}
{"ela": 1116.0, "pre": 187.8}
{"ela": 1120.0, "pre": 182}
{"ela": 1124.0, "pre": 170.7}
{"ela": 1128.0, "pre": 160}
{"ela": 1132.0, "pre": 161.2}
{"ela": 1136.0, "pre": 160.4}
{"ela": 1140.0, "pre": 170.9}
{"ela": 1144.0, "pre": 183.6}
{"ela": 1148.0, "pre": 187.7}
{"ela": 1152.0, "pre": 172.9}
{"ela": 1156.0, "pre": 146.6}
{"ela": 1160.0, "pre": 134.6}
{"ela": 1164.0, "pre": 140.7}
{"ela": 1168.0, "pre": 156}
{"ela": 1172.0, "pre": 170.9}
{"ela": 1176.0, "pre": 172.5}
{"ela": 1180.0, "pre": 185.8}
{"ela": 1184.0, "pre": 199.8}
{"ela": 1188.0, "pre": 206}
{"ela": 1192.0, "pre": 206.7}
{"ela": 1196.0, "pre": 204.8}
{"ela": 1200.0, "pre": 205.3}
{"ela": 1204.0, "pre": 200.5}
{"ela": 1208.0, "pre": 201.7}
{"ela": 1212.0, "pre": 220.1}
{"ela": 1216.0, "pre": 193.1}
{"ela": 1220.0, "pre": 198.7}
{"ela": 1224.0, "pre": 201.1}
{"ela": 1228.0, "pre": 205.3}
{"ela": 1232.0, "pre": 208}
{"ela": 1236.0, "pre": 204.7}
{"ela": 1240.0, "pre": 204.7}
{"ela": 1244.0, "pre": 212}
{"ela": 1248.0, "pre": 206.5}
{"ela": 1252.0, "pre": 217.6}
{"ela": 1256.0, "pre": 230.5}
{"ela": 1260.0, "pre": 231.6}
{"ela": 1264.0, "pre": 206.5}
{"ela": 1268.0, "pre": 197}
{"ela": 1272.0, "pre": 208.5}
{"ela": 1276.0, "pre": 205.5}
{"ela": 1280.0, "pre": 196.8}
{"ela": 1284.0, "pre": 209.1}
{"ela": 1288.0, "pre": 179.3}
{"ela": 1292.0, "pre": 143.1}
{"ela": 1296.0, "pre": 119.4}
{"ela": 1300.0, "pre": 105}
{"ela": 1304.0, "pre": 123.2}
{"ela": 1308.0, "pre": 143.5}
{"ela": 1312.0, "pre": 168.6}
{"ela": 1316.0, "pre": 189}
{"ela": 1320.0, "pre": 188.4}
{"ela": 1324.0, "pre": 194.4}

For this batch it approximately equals 0.92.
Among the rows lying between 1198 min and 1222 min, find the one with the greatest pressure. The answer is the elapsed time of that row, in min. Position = 1212.0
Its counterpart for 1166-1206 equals 1192.0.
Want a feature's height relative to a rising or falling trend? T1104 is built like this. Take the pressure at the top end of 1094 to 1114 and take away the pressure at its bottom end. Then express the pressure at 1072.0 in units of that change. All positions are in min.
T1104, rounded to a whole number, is 42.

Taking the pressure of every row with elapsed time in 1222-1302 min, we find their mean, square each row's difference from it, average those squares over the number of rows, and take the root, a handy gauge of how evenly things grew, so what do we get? 33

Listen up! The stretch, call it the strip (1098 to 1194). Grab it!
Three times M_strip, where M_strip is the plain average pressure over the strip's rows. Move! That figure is 533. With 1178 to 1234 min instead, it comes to 608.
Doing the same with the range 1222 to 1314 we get 564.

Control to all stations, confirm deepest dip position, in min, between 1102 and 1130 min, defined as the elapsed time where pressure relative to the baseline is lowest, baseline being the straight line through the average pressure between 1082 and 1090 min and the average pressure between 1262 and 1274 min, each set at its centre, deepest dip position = 1128.0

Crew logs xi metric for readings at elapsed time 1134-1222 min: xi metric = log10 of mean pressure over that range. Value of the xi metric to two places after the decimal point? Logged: 2.26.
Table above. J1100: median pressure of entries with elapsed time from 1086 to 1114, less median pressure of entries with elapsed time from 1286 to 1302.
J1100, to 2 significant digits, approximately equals 69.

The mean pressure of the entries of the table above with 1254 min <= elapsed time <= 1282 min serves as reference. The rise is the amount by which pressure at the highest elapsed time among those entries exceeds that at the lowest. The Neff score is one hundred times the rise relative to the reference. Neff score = -16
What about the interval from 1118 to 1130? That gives -13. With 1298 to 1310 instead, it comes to 31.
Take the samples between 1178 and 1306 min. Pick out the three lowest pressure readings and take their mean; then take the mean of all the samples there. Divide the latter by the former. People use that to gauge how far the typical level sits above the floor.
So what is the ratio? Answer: 1.68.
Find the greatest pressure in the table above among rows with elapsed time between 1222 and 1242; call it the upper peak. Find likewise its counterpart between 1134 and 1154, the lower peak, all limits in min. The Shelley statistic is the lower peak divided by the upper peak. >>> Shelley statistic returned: 0.90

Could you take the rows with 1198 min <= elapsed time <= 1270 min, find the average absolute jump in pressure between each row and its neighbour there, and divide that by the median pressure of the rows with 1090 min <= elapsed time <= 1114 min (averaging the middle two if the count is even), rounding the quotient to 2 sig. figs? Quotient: 0.042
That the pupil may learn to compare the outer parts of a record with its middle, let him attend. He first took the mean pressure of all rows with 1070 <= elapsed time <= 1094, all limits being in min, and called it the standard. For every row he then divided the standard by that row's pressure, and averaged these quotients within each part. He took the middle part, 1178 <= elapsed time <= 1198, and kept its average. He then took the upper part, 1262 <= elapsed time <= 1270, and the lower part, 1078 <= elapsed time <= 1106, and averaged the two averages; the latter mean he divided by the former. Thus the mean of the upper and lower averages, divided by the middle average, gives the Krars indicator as 1.0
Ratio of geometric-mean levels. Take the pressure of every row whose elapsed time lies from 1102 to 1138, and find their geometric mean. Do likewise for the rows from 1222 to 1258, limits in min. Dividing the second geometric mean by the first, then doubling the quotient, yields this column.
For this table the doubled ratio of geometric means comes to 2.3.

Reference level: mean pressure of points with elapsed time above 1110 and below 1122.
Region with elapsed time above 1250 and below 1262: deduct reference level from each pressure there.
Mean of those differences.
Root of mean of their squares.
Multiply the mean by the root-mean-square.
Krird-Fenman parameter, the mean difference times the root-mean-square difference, 1345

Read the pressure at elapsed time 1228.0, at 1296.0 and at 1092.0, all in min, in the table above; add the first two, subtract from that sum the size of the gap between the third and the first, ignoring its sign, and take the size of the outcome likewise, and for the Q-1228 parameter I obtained 318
